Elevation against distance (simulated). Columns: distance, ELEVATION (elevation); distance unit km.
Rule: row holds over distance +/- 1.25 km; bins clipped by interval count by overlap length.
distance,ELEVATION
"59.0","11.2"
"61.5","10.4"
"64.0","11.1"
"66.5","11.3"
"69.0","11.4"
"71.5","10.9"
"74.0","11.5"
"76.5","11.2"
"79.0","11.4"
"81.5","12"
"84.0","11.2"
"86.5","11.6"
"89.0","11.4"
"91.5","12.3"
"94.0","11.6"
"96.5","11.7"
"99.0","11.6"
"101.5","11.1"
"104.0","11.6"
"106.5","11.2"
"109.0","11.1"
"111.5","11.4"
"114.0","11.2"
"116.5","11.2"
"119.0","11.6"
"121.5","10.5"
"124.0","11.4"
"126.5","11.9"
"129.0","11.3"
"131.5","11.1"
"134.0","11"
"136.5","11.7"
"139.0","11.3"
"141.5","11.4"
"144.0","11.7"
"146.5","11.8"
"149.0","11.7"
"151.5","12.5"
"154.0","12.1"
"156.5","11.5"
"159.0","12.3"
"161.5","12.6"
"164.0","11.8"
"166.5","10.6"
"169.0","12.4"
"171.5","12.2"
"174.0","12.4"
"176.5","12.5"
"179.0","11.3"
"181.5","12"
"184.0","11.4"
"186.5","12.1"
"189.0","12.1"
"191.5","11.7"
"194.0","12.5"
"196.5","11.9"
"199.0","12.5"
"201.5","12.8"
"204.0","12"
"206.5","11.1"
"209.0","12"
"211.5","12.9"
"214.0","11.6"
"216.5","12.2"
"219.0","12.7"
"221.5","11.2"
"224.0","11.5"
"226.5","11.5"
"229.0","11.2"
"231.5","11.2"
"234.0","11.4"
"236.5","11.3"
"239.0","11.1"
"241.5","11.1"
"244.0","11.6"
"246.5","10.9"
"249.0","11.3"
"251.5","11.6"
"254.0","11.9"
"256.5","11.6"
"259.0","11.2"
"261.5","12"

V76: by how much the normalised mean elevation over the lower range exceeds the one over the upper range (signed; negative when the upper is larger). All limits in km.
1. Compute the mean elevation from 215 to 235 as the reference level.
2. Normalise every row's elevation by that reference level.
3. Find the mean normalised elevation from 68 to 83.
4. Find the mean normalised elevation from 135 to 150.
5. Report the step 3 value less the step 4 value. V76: -0.02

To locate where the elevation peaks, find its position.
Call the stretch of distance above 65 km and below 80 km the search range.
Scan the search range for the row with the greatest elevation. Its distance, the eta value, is 74.0 km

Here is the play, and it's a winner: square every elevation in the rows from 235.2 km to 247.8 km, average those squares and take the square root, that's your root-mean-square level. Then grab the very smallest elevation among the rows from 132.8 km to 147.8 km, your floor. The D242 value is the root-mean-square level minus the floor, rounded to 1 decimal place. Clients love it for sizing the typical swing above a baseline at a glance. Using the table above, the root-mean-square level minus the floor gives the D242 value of 0.2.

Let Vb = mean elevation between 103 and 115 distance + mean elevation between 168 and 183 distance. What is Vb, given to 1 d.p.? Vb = 23.4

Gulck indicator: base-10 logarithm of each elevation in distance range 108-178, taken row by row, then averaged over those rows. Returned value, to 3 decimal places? 1.066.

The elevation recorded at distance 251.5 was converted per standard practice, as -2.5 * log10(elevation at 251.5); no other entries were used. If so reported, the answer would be -2.66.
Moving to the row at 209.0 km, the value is -2.70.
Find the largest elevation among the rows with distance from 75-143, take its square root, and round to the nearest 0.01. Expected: 3.51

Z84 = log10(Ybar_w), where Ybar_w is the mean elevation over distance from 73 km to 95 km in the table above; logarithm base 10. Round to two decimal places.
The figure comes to 1.06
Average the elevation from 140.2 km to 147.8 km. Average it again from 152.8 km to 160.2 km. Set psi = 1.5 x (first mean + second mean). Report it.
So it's 35.4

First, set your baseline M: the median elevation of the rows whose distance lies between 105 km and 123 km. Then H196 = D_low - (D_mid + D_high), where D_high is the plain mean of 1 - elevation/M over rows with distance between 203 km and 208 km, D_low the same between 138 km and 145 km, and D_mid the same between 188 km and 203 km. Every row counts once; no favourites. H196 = 0.10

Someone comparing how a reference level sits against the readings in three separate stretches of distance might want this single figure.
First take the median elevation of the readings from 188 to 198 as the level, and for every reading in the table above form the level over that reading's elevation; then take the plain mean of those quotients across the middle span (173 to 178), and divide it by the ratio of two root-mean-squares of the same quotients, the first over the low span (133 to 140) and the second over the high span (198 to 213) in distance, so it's 0.90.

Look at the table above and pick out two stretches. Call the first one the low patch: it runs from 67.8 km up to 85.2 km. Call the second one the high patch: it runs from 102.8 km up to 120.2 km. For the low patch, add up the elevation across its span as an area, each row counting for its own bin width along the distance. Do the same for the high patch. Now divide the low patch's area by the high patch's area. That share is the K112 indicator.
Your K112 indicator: 1.004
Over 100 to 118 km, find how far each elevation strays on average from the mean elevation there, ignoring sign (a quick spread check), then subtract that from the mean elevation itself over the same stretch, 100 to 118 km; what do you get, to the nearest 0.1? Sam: 11.1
